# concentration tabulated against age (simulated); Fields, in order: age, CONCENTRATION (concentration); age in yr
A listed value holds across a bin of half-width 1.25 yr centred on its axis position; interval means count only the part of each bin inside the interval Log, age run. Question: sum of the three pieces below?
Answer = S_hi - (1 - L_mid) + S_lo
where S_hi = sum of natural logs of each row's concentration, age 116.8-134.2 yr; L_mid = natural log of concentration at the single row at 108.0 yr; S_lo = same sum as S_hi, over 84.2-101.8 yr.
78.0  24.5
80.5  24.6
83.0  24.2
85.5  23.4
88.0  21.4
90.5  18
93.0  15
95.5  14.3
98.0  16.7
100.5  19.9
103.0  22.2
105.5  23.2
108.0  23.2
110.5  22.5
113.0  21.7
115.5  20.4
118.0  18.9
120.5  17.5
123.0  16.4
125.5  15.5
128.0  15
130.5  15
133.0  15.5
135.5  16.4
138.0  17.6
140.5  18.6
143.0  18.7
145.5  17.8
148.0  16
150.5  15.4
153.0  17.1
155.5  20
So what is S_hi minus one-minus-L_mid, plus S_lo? 41.9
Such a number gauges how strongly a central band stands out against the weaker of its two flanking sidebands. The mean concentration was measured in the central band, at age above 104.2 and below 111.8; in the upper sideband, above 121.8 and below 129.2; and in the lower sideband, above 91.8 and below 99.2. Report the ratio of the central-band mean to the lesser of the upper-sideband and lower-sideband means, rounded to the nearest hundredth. 1.50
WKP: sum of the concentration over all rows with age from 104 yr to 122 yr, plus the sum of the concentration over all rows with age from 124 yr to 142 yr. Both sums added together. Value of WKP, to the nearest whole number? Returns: 261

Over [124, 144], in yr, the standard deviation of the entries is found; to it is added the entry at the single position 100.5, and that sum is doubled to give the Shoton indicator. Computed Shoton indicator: 43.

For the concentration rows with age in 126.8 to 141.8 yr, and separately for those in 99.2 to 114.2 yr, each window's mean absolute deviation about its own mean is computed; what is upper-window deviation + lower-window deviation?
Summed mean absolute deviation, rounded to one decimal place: 2.1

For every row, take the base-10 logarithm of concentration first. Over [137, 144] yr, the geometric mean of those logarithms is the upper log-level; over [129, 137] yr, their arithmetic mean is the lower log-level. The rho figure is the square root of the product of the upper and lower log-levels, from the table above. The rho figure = 1.23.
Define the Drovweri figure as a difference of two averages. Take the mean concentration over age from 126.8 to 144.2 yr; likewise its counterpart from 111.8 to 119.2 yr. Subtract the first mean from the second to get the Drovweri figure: 3.6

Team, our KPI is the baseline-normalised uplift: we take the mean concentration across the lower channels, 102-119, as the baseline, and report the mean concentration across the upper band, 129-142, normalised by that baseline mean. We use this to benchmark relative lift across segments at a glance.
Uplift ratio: 0.76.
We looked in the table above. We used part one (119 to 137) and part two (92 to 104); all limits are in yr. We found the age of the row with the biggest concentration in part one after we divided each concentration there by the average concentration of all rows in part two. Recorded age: 120.5 yr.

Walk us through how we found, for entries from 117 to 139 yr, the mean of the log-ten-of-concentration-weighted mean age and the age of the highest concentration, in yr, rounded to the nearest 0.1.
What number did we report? 123.0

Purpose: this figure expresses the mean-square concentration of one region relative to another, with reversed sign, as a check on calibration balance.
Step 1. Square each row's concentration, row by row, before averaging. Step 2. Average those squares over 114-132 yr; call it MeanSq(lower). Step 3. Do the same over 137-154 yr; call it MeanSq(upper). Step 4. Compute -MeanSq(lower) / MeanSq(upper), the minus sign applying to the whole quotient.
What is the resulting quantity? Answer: -0.97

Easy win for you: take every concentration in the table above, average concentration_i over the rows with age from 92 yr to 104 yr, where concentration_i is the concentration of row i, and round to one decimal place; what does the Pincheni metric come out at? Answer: 17.6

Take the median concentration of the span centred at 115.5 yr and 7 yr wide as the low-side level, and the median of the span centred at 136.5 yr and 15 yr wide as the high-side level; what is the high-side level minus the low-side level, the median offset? -3.4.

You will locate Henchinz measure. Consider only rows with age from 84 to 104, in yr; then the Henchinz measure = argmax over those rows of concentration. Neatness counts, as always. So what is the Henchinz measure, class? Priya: 85.5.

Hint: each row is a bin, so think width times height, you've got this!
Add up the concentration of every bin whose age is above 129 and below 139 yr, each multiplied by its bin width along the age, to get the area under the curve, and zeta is 161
